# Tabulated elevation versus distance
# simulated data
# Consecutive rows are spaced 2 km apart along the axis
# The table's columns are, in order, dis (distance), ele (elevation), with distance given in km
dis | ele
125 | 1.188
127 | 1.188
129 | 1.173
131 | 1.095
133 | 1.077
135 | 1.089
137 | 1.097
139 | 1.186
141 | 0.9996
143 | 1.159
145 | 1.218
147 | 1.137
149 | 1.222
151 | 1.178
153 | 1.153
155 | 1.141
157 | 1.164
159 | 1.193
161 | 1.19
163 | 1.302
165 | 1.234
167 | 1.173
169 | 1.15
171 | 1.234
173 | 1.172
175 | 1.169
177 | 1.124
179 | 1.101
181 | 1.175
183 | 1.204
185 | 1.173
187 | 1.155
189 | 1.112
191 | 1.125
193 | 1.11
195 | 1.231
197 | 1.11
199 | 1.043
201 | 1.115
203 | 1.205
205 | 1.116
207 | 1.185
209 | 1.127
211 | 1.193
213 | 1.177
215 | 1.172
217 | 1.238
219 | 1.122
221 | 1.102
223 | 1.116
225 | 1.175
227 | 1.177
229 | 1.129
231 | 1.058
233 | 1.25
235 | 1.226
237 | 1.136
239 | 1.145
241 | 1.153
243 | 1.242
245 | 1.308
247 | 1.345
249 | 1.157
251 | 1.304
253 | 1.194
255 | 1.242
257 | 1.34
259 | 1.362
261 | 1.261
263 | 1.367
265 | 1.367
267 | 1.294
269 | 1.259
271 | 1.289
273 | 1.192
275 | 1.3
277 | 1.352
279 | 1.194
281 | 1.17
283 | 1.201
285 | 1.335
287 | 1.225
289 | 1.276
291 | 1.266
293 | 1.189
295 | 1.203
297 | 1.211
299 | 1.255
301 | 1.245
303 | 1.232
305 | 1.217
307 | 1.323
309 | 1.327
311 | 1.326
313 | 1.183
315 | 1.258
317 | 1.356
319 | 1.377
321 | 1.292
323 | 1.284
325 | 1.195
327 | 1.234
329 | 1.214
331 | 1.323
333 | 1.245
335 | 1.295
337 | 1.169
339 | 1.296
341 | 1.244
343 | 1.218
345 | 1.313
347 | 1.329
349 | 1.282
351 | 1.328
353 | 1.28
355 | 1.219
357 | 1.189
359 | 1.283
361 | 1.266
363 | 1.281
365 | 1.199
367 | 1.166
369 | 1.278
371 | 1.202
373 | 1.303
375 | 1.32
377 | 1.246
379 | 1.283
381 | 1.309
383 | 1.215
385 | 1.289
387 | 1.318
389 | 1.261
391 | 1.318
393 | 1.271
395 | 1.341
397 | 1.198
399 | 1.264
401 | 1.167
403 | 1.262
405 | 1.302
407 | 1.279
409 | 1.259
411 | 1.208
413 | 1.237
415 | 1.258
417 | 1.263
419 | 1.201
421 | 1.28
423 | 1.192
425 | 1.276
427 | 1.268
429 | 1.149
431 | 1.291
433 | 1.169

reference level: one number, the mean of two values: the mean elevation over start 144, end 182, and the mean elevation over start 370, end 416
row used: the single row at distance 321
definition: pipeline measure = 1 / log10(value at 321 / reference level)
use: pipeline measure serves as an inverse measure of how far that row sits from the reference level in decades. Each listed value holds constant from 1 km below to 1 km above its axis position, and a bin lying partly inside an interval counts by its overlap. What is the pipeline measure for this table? 42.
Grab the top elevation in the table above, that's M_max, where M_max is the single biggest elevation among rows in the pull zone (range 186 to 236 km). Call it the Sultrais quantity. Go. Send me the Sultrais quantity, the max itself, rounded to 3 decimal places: 1.250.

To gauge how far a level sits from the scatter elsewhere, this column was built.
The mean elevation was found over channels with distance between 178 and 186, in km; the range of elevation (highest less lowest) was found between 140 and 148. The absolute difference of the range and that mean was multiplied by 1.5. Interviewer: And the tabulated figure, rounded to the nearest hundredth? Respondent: 1.42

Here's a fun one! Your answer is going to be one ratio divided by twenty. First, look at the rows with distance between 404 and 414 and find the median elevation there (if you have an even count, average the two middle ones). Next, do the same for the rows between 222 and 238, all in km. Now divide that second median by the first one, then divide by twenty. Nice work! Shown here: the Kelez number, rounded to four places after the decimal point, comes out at 0.0459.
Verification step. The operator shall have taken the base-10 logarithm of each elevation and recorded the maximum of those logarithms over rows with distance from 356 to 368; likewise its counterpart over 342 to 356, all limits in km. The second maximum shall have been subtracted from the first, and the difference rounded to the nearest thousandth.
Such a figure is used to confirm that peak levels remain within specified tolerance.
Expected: -0.015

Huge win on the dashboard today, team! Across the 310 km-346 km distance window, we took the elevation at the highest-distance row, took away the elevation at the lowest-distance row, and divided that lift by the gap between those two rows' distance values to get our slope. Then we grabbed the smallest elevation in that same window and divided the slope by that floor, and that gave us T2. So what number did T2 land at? 0.000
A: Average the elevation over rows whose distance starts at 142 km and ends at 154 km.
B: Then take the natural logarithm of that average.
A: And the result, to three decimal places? 0.164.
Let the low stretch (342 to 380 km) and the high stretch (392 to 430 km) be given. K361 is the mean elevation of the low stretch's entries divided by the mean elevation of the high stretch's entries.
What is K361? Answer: 1.01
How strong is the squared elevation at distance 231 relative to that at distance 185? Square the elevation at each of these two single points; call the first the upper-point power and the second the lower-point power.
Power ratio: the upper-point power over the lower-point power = 0.81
